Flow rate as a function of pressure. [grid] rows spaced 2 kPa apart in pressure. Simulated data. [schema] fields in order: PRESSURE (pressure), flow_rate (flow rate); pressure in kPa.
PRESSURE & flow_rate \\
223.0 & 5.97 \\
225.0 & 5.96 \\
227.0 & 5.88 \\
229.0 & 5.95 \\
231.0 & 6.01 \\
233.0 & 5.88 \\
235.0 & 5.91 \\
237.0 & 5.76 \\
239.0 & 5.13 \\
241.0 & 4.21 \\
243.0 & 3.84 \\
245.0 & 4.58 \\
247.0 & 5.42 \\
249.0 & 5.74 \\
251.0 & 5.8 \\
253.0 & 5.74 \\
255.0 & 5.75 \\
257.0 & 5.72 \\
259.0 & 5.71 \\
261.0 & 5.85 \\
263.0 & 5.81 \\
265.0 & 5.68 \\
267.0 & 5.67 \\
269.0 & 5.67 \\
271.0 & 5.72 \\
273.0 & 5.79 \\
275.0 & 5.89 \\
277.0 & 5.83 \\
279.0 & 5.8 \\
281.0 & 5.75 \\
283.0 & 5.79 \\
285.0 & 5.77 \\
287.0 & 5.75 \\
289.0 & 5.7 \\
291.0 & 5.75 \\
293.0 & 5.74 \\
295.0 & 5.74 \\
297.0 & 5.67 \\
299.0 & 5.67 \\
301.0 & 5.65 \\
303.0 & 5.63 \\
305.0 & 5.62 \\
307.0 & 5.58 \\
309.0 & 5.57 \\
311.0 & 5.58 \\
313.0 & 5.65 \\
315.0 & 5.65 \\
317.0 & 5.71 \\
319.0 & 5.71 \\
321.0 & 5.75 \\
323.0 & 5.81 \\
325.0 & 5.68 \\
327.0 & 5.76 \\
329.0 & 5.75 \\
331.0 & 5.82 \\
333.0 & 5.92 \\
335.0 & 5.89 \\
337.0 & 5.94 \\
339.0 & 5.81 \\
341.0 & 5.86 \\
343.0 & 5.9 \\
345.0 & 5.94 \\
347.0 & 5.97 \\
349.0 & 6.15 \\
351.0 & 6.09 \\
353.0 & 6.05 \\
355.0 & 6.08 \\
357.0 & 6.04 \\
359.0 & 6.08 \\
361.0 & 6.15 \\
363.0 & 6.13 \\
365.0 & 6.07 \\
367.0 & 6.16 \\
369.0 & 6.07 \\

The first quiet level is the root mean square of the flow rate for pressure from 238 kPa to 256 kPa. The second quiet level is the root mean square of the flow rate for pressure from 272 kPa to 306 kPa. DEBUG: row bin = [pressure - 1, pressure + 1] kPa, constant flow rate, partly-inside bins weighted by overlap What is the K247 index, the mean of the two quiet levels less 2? 3.46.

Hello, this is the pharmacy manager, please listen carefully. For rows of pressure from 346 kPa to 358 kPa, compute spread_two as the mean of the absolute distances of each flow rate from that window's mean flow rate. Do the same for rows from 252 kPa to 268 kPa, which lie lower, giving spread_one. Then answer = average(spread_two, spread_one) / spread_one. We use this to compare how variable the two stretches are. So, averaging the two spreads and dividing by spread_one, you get 0.97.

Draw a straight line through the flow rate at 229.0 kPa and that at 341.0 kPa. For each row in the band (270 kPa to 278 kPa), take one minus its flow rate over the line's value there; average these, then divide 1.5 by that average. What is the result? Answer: 83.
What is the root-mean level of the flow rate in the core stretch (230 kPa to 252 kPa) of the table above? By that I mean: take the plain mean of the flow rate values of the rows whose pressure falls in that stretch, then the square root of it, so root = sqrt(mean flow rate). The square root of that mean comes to 2.30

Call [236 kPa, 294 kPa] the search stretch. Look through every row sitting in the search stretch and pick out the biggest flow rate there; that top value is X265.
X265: 5.89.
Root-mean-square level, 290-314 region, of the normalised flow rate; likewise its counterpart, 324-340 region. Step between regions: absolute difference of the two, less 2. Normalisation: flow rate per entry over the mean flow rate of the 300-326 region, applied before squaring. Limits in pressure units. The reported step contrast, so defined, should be -1.97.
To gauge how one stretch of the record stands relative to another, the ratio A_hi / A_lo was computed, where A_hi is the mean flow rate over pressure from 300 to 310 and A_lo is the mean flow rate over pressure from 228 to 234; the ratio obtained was 0.94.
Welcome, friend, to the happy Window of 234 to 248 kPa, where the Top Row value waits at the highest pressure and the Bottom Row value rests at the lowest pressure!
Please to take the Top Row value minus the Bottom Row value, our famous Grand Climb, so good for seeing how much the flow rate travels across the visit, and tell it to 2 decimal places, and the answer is -0.49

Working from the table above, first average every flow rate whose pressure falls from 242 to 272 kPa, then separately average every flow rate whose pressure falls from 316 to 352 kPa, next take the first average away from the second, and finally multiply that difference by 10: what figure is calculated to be 3.5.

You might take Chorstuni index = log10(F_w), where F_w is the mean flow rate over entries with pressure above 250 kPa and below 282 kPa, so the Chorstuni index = 0.761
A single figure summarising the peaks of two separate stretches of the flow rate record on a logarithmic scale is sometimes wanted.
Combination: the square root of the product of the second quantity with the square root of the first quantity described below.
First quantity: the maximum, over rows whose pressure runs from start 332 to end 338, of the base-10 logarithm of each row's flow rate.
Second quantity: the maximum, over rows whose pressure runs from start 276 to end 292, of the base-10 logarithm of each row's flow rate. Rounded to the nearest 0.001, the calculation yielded 0.821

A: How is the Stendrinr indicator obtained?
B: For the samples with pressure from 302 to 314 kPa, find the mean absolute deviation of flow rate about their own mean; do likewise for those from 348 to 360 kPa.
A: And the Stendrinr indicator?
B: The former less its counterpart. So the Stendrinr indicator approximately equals 0.003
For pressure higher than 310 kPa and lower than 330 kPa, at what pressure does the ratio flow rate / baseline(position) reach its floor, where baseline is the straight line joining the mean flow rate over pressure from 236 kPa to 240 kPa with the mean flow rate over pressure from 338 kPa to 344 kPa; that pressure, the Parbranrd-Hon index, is 311.0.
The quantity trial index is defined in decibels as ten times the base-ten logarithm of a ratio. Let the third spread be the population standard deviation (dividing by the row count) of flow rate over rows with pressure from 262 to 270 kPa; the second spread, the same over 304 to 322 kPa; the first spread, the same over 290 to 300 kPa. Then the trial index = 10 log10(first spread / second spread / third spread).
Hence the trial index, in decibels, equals 10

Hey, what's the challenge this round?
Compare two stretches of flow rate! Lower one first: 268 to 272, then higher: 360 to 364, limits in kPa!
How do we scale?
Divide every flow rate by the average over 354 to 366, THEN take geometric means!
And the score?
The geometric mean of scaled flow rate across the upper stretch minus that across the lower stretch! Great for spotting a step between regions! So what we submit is 0.073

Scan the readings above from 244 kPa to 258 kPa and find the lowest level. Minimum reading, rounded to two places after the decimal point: 4.58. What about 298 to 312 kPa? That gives 5.57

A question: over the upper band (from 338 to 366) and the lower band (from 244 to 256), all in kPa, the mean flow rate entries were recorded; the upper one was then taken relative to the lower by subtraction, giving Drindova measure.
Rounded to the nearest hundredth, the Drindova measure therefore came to 0.52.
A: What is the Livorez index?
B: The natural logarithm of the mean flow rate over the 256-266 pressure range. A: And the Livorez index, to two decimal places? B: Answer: 1.75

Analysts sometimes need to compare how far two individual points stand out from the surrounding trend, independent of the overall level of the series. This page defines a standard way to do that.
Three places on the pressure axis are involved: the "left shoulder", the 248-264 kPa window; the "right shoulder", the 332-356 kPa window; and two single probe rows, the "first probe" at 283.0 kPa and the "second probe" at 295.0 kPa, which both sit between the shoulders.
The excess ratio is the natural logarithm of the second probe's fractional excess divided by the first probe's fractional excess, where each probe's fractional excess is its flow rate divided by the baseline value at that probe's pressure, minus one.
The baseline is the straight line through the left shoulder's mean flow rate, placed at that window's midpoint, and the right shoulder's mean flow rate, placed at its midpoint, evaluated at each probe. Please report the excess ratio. 1.1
